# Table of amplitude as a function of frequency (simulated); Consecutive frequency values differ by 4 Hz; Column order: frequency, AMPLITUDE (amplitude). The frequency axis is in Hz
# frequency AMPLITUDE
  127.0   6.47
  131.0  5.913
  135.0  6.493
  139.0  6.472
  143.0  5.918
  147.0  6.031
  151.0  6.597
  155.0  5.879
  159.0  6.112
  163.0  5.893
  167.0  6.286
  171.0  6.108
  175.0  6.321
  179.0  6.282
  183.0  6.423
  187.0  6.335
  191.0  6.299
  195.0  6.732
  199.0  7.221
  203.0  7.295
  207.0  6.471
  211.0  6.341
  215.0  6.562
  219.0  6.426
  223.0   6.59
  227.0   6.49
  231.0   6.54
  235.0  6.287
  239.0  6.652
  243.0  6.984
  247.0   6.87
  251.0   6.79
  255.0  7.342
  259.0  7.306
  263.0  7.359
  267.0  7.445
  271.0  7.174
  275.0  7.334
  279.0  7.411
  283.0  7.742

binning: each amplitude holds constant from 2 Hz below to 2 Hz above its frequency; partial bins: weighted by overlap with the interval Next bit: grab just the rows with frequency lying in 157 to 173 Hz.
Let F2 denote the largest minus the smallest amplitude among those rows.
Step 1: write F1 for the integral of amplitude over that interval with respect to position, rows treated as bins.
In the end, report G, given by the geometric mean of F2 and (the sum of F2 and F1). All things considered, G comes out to 6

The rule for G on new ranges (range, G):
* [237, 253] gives 6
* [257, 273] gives 6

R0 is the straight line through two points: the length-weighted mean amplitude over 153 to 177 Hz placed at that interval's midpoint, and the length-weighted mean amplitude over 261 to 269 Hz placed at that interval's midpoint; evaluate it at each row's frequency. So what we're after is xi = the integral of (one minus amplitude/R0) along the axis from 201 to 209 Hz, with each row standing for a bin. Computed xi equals -0.32 Hz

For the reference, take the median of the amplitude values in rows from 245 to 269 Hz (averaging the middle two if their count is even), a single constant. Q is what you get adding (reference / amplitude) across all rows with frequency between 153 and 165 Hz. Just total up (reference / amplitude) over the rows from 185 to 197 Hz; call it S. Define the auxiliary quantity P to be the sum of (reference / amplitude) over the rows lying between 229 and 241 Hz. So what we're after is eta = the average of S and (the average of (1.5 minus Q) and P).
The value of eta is 2.00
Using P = 3.39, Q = 3.69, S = 3.41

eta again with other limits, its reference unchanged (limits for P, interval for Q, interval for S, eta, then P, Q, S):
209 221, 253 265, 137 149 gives 2.27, 3.41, 3.00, 3.58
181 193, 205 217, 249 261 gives 1.93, 3.46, 3.40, 3.08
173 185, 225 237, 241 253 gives 1.98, 3.46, 3.41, 3.19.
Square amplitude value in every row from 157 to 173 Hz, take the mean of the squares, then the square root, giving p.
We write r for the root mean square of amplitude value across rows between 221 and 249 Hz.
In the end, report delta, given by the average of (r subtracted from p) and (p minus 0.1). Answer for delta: 2.7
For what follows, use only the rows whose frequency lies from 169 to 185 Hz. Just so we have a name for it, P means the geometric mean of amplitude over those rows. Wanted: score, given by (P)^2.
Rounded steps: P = 6.28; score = 39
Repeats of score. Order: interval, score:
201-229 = 43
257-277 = 54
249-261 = 51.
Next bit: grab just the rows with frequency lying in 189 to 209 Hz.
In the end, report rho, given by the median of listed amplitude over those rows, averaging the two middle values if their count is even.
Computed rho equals 6.73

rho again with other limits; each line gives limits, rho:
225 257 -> 6.72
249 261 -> 7.31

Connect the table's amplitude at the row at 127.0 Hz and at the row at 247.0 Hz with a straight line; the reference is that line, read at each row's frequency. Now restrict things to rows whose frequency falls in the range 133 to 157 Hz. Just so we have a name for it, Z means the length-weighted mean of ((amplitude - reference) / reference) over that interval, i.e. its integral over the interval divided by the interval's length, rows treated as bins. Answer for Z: -0.046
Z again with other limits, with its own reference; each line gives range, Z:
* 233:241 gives -0.054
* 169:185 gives -0.053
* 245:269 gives 0.041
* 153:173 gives -0.081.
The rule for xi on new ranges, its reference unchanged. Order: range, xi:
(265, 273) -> 0.15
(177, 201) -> -0.50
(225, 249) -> 1.37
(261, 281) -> 0.36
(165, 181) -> -0.12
